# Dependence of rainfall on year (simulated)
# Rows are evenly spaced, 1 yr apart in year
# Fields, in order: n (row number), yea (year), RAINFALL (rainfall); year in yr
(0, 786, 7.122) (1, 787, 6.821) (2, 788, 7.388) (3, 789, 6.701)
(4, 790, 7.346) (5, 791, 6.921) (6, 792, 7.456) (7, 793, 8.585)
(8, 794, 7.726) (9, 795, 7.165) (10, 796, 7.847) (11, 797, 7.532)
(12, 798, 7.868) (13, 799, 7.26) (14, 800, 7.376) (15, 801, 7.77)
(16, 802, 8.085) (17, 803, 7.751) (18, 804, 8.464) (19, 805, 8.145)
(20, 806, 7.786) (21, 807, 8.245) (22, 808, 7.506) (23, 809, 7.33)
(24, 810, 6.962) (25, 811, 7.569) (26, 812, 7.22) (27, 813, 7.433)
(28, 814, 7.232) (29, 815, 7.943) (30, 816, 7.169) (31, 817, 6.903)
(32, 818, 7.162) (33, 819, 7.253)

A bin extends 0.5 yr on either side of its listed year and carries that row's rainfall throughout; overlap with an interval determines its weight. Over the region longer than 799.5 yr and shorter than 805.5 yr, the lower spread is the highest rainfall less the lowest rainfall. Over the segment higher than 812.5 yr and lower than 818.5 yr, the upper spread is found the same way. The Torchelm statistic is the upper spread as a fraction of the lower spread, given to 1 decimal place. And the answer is 1.0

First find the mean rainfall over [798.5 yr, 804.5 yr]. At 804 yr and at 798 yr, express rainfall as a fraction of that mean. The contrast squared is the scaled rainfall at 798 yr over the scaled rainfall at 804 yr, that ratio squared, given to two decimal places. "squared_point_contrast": 0.86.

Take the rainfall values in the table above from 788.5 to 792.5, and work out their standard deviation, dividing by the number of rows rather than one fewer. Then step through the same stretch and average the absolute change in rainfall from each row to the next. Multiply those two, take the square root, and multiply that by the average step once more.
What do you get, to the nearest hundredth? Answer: 0.22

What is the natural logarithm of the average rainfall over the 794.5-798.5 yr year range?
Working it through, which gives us 2.03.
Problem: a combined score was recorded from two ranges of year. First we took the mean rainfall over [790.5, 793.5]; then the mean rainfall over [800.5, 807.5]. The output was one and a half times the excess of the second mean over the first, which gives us 0.57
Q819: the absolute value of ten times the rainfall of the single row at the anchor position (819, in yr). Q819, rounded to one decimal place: 72.5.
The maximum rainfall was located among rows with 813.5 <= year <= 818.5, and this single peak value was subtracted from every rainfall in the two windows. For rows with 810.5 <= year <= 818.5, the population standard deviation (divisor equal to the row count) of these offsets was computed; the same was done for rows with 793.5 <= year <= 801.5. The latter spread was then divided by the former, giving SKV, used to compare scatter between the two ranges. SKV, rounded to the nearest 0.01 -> 0.87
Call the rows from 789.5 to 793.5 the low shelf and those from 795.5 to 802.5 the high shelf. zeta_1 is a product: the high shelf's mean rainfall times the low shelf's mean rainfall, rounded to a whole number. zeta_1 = 58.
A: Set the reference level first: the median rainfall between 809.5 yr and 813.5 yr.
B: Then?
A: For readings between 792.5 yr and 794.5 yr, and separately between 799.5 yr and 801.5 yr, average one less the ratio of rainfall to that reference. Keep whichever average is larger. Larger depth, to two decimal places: -0.03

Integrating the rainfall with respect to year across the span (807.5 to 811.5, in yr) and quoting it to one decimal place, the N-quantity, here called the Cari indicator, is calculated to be 29.4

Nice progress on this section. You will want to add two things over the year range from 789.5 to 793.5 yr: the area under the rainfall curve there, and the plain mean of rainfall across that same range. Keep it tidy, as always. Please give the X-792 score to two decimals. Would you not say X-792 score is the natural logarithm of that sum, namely 3.63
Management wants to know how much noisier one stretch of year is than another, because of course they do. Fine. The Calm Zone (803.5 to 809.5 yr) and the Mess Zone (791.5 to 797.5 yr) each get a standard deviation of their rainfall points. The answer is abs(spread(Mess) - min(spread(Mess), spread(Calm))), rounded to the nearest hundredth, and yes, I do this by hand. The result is 0.04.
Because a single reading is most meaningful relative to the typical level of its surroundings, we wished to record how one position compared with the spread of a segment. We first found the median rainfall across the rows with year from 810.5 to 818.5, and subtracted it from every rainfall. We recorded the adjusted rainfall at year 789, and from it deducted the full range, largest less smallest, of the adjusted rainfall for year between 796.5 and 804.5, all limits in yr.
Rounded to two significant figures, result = -1.7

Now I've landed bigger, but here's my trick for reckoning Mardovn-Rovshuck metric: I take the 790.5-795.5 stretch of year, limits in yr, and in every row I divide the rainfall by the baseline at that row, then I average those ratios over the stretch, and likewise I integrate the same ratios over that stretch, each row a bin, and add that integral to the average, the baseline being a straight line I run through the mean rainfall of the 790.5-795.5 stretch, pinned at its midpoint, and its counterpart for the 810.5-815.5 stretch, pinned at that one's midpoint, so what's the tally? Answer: 6.00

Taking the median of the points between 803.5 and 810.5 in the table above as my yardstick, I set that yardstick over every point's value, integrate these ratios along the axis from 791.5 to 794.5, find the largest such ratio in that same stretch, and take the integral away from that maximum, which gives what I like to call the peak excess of -1.91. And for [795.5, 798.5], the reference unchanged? -1.98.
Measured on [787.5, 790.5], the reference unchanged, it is -2.11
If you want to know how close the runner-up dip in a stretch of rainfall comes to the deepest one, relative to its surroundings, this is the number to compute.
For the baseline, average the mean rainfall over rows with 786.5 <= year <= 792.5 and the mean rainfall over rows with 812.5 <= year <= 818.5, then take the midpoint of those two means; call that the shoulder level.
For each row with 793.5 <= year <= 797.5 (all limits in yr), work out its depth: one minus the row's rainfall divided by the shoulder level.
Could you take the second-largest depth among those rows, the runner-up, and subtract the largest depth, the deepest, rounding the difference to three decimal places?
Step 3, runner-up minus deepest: -0.051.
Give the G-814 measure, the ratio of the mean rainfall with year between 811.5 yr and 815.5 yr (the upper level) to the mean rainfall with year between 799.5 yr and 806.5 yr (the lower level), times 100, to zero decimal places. 94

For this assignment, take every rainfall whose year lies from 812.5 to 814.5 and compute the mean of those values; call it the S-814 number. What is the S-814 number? 7.33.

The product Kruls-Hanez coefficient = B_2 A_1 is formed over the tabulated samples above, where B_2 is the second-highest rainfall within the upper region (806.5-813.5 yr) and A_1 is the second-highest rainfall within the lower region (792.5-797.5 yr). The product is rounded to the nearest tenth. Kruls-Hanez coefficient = 59.4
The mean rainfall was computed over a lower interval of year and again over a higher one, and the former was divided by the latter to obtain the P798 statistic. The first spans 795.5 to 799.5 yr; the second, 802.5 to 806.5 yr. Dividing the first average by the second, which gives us 0.95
